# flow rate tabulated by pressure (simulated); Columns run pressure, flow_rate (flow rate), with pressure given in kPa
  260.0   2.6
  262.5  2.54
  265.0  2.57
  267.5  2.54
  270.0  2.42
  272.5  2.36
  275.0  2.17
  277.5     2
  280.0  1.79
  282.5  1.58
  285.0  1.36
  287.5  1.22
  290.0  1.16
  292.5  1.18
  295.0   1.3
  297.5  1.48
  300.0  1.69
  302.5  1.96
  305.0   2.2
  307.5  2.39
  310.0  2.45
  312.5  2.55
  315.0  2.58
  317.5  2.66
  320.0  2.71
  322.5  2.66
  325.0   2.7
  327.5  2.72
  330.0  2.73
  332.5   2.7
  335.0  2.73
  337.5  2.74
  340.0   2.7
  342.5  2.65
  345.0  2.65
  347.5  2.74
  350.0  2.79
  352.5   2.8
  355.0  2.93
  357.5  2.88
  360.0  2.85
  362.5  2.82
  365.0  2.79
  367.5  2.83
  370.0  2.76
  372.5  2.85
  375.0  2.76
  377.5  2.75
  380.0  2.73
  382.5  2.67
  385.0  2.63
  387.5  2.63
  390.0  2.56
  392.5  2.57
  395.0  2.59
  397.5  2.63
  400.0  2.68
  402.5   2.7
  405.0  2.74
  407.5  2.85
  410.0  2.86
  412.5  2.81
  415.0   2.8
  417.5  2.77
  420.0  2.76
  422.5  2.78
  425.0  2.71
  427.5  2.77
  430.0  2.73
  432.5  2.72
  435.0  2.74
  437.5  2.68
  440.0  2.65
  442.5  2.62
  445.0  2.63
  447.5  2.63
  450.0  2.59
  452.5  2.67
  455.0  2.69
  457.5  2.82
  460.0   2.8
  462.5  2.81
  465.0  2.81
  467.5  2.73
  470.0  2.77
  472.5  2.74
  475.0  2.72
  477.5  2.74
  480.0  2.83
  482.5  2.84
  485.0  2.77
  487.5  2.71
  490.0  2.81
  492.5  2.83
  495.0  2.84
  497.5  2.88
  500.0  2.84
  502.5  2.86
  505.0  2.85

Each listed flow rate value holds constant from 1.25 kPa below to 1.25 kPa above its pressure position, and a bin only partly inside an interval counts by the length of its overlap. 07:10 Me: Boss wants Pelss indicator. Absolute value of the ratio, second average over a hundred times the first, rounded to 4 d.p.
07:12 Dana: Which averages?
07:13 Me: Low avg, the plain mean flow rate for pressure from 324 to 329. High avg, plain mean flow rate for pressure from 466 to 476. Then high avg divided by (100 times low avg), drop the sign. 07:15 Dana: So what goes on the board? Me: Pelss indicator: 0.0101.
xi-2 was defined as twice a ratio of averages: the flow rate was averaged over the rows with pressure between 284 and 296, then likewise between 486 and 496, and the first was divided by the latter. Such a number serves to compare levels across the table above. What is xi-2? 0.9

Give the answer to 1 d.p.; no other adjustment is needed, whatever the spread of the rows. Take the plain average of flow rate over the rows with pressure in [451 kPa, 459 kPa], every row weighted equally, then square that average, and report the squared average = 7.4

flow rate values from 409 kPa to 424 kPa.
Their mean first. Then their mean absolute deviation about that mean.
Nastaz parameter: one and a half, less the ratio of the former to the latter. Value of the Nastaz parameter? -103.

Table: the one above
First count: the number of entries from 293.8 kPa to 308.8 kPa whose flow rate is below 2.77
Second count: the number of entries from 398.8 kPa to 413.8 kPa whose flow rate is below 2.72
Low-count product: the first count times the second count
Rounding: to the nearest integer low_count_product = 12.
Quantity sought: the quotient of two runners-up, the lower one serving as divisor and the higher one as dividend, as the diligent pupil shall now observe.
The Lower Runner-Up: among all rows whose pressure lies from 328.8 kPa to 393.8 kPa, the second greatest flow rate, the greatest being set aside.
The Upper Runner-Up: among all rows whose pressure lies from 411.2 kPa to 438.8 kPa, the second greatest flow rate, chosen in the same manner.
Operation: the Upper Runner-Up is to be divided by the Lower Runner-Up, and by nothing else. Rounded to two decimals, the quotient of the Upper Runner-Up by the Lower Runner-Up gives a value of 0.97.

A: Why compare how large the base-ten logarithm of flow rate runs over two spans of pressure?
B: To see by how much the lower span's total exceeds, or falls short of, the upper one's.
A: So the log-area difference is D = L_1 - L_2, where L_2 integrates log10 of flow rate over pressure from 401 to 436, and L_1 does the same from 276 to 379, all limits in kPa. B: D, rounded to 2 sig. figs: 22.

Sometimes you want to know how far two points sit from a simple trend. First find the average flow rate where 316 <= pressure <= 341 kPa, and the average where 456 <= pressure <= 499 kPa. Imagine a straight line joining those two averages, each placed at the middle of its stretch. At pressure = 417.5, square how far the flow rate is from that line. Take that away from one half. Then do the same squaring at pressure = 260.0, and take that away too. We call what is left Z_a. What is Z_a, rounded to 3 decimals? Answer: 0.496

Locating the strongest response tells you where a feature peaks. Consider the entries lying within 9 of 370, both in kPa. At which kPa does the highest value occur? 372.5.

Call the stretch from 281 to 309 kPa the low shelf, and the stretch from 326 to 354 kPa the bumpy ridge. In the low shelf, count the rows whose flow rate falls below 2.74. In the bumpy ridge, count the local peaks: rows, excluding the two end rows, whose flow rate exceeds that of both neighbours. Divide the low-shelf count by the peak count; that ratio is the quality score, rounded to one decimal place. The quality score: 5.5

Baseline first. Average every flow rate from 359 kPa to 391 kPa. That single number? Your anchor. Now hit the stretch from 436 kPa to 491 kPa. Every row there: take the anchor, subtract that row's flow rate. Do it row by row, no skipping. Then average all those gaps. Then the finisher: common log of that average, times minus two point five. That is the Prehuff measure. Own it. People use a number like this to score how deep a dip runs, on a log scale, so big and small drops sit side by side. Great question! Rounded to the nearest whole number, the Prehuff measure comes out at 5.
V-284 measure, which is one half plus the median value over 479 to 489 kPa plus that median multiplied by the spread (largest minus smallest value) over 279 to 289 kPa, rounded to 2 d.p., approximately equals 4.90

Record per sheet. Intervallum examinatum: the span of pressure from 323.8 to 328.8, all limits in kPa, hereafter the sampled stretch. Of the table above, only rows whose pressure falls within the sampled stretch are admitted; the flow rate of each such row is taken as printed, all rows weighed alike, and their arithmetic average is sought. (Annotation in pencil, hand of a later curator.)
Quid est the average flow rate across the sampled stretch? 2.71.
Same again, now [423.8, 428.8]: 2.74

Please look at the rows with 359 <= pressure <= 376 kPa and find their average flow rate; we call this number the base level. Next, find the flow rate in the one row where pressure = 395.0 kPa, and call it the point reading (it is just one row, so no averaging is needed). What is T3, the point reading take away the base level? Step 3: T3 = -0.22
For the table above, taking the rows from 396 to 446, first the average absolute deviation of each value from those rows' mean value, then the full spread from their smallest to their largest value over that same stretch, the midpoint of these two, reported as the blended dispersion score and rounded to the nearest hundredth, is 0.15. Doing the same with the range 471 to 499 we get 0.11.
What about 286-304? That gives 0.52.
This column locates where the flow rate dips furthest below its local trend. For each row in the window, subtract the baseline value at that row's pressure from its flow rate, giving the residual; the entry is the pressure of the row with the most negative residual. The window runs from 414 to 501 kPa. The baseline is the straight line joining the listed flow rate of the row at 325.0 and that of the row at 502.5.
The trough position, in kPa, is 450.0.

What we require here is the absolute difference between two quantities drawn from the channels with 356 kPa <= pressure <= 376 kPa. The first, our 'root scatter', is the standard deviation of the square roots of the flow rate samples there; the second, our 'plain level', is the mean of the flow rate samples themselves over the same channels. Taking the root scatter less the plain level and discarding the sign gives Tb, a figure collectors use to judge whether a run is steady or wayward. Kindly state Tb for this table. 2.81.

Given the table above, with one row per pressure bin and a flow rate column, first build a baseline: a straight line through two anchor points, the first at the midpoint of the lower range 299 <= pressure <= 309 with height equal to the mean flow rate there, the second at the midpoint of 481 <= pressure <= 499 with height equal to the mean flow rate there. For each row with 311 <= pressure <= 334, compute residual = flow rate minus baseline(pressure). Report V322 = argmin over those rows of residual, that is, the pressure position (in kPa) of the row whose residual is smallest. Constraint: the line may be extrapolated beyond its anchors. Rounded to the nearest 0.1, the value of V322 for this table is 312.5 kPa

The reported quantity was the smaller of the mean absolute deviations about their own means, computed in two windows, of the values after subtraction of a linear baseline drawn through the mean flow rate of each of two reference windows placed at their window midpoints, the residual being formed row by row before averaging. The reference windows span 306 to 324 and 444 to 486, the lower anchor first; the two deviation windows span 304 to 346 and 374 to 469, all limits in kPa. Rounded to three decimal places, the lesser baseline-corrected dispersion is 0.067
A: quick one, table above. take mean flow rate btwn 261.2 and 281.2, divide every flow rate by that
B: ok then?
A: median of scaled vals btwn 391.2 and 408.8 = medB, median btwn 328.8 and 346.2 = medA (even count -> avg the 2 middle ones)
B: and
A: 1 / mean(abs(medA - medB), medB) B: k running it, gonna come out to 1.70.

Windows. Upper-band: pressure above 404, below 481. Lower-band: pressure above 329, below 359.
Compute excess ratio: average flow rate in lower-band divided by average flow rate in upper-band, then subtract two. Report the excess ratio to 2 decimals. -1.00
